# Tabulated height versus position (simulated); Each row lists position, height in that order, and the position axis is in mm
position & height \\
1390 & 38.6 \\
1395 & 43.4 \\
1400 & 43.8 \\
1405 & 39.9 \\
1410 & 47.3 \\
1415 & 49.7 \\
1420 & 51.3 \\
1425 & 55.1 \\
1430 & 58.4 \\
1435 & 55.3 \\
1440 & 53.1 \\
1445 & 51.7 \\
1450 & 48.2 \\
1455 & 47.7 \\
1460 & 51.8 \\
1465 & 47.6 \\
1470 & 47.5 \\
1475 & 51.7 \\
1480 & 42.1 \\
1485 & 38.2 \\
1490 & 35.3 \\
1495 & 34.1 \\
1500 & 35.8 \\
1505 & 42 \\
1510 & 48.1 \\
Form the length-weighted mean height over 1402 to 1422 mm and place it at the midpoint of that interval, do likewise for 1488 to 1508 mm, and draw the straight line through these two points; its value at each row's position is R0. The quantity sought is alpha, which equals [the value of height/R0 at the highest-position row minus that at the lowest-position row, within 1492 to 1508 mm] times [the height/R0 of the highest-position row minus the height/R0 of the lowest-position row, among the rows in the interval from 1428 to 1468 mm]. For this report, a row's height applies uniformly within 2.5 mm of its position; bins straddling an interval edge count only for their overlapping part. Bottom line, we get -0.034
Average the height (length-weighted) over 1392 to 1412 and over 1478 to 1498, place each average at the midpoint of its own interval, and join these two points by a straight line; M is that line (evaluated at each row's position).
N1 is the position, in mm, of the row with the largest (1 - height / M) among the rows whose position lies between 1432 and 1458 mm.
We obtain 1455 mm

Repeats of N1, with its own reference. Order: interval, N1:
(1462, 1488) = 1485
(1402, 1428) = 1405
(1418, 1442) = 1420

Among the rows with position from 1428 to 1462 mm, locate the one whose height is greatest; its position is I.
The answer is 1430 mm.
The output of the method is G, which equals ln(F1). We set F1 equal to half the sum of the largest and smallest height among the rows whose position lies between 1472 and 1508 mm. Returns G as 3.76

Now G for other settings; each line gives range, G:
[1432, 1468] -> 3.94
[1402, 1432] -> 3.89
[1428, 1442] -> 4.02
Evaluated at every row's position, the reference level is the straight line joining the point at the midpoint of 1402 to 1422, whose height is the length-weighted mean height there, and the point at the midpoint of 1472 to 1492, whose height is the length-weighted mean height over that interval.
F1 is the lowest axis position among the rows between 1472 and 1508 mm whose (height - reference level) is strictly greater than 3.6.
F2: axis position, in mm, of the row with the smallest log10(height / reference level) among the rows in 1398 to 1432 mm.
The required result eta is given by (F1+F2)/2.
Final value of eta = 1440.0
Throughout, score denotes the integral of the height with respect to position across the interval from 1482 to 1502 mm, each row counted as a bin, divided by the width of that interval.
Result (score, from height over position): 36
